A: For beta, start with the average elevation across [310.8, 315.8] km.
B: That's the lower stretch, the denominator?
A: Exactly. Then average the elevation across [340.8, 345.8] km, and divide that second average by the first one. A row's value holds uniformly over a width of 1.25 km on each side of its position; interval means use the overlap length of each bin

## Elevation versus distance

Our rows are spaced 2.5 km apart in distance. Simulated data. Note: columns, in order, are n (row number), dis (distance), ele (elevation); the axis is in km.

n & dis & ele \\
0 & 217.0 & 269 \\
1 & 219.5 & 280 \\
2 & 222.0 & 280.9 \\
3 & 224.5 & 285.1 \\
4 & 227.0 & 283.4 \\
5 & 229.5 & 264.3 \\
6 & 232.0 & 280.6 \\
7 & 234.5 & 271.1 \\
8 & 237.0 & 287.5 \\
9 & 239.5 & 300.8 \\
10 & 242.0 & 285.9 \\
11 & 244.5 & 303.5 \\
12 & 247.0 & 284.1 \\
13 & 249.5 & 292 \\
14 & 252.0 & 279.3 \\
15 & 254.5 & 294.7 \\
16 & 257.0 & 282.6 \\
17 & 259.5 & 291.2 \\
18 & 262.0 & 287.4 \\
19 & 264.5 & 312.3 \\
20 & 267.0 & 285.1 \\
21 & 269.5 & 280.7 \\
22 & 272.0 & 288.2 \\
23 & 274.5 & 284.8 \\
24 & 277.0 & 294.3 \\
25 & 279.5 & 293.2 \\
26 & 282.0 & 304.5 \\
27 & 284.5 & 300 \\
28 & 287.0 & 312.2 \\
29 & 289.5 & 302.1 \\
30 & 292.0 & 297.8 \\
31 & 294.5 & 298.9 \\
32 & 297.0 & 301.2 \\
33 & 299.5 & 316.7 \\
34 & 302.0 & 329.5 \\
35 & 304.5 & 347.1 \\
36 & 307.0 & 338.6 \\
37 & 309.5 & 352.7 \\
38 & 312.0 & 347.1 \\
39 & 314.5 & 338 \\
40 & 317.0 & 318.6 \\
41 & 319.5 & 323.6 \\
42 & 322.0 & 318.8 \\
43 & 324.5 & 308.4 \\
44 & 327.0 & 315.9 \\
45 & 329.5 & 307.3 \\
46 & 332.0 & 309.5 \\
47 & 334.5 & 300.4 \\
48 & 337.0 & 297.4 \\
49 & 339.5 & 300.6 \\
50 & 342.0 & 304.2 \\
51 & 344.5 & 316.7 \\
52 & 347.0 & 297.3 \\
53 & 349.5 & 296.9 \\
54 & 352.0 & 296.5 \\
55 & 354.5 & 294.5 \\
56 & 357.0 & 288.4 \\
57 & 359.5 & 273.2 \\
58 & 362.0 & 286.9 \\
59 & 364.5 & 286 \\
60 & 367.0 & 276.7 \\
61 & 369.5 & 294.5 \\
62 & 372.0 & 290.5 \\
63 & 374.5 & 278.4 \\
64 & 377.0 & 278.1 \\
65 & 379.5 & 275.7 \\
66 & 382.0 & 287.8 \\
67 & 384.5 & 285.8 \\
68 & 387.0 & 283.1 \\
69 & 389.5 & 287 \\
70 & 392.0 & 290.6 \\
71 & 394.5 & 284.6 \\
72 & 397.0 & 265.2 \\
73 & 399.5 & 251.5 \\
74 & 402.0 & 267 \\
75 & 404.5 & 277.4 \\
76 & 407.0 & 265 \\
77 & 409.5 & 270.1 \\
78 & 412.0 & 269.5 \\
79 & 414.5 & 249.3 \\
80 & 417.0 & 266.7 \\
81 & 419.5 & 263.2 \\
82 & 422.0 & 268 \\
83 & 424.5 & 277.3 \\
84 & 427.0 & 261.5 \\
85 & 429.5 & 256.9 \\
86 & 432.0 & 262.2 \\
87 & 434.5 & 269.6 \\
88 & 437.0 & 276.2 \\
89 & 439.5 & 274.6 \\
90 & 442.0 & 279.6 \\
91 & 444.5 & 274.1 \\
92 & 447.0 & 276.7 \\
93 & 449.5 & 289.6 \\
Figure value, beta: 0.91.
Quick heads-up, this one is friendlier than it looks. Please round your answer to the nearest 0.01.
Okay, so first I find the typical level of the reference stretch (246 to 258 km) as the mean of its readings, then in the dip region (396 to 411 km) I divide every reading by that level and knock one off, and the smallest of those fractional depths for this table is -0.12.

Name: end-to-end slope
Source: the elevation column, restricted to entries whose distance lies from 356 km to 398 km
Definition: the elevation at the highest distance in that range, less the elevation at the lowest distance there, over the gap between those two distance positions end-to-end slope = -0.58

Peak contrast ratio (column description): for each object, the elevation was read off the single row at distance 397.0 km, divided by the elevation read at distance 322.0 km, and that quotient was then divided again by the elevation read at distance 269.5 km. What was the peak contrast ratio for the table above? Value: 0.0030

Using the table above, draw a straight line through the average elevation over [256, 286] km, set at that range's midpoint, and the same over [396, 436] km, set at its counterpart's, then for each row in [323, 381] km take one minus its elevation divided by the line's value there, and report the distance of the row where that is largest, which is 359.5 km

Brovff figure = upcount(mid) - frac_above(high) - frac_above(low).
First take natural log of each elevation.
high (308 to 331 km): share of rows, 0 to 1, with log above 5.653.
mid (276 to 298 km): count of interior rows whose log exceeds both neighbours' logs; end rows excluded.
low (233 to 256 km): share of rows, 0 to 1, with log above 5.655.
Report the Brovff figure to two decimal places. 0.33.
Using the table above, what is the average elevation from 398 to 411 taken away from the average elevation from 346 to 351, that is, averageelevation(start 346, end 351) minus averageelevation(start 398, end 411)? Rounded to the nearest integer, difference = 31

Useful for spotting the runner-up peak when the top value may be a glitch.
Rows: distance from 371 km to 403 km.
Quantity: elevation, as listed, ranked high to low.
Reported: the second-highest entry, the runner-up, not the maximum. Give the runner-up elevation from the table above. 290.5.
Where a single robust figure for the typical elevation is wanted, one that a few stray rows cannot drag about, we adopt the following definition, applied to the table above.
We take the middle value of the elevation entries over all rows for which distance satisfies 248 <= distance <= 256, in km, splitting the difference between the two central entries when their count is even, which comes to 292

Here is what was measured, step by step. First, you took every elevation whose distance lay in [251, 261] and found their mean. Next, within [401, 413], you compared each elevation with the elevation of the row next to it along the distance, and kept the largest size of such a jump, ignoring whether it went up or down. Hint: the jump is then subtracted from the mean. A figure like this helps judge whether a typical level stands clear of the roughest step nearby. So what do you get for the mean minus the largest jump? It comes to 275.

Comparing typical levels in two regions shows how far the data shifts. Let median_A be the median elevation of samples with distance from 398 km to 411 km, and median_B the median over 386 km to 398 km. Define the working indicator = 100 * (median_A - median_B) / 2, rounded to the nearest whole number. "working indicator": -880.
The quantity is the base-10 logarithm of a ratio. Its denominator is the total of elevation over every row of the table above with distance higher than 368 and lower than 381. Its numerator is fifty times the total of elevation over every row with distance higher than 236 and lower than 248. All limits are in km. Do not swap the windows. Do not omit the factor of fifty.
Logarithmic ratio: 1.71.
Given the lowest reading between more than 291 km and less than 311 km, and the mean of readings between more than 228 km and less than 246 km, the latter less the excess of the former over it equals 272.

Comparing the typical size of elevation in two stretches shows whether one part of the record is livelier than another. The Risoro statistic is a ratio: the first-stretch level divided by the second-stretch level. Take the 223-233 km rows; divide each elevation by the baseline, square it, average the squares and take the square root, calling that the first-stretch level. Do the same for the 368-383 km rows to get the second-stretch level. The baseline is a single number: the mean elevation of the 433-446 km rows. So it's 0.980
